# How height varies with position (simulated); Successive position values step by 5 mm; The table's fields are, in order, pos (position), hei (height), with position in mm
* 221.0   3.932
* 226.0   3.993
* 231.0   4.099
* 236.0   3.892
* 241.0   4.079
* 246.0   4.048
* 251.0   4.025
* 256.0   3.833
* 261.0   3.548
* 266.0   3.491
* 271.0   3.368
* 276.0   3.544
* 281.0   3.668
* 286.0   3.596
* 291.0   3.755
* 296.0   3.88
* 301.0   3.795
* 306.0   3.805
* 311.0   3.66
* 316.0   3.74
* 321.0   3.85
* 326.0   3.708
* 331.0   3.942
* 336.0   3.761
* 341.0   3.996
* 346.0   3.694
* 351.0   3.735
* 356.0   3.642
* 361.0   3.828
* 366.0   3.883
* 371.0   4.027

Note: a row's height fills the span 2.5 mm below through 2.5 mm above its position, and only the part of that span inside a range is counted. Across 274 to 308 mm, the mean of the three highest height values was 3.83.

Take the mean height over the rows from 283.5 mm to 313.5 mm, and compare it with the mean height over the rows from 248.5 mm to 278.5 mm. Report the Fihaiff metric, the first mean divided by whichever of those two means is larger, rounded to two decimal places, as 1.00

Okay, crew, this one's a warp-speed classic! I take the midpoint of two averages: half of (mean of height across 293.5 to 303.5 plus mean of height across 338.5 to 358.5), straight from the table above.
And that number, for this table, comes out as 3.80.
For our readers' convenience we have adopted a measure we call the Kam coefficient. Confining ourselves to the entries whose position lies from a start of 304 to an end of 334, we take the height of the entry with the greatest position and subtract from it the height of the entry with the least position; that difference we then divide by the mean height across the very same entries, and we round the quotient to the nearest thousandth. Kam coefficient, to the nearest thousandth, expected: 0.036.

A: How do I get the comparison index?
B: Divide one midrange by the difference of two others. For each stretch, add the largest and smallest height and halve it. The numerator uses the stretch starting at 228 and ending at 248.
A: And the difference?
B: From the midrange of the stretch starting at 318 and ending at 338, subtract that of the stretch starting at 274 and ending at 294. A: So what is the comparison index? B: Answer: 23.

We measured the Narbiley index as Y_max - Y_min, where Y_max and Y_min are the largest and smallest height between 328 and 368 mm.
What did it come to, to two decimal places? 0.35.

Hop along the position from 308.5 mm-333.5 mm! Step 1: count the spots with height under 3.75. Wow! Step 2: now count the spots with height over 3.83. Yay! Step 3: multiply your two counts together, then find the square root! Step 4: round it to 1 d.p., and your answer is 2.4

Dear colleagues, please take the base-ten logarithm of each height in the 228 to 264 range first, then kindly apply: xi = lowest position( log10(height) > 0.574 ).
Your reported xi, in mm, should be 231.0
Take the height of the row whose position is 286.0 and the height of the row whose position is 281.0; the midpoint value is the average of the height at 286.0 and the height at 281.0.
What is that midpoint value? 3.6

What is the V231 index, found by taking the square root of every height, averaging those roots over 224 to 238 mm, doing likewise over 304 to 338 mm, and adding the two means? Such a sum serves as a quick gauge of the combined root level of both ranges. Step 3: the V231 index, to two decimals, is 3.94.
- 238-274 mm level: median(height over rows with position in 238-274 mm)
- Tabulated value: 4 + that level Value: 7.83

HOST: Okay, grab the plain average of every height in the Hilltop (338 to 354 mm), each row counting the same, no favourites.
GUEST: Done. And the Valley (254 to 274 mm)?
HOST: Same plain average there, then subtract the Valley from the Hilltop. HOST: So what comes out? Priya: 0.25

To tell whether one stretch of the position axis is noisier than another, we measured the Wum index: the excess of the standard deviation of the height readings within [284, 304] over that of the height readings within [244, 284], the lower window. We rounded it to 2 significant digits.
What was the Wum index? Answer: -0.13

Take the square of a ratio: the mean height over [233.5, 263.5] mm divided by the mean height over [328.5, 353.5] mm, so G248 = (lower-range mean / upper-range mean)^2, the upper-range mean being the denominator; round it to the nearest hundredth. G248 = 1.04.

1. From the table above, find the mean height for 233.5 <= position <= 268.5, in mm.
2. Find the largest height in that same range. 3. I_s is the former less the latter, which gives -0.23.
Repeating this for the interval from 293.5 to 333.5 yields -0.14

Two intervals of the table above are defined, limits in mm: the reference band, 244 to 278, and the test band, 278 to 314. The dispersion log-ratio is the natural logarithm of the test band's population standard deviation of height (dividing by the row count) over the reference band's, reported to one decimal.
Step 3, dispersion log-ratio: -1.0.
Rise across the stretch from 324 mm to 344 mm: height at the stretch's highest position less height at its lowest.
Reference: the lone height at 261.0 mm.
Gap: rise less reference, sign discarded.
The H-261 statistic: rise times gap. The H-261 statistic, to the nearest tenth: 0.9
